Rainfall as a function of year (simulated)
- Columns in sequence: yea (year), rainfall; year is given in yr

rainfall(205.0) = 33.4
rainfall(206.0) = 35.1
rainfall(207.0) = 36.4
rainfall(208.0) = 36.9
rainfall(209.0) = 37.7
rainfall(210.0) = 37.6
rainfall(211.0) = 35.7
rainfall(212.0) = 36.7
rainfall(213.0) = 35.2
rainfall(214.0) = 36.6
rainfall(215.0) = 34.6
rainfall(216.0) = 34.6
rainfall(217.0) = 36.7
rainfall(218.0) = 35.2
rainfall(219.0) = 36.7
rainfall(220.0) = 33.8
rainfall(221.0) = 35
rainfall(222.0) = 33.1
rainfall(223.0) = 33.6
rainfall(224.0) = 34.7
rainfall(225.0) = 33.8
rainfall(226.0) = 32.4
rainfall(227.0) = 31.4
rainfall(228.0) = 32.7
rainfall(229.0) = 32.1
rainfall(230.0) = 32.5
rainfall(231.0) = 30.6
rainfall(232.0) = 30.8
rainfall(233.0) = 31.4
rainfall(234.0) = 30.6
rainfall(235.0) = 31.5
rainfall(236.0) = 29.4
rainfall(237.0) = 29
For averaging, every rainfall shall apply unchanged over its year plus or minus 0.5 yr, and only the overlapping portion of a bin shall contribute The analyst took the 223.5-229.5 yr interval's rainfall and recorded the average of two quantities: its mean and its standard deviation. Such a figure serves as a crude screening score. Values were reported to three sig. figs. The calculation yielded 17.0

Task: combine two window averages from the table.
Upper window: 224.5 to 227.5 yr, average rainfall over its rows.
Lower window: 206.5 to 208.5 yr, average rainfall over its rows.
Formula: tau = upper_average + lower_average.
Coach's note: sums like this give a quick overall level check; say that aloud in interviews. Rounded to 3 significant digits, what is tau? 69.2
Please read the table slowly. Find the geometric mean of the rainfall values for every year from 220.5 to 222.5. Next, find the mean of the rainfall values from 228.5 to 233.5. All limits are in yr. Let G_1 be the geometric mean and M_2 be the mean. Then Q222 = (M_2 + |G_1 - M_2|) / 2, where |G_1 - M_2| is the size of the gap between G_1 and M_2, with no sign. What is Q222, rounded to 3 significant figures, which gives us 17.0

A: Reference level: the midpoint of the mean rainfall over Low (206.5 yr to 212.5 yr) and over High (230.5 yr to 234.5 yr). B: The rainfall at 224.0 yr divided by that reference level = 1.025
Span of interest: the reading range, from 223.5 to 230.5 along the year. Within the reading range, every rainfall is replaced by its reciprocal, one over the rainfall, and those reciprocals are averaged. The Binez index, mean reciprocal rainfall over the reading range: 0.0305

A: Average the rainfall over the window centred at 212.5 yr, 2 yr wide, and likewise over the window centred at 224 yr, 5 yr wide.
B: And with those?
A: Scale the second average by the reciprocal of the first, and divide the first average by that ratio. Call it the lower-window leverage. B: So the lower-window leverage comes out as 38.6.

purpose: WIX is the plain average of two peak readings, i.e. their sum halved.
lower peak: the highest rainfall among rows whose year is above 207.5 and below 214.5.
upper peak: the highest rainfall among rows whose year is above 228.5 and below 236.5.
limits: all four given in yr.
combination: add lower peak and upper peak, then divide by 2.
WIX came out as 35.1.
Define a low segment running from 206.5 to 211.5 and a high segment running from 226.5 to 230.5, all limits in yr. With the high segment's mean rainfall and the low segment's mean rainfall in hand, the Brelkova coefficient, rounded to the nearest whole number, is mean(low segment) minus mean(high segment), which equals 5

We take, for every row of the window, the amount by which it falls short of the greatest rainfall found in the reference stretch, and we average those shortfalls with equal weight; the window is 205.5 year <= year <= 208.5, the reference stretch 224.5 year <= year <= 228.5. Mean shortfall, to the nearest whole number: -2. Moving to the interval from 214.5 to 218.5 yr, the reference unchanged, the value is -1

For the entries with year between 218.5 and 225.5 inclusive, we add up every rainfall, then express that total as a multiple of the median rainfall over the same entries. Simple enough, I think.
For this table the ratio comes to 7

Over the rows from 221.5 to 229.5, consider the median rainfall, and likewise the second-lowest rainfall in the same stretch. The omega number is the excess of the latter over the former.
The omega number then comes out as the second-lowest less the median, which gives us -0.80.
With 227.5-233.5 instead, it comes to -0.95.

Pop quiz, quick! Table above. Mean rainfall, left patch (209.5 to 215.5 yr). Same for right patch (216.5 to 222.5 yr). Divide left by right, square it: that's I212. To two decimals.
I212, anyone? 1.06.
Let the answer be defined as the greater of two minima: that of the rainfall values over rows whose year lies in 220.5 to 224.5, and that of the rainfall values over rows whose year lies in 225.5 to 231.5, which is 33.1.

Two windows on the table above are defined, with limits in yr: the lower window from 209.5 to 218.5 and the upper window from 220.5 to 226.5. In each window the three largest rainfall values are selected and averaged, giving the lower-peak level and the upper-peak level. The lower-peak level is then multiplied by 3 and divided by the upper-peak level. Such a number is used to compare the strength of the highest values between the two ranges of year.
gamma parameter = 3.22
